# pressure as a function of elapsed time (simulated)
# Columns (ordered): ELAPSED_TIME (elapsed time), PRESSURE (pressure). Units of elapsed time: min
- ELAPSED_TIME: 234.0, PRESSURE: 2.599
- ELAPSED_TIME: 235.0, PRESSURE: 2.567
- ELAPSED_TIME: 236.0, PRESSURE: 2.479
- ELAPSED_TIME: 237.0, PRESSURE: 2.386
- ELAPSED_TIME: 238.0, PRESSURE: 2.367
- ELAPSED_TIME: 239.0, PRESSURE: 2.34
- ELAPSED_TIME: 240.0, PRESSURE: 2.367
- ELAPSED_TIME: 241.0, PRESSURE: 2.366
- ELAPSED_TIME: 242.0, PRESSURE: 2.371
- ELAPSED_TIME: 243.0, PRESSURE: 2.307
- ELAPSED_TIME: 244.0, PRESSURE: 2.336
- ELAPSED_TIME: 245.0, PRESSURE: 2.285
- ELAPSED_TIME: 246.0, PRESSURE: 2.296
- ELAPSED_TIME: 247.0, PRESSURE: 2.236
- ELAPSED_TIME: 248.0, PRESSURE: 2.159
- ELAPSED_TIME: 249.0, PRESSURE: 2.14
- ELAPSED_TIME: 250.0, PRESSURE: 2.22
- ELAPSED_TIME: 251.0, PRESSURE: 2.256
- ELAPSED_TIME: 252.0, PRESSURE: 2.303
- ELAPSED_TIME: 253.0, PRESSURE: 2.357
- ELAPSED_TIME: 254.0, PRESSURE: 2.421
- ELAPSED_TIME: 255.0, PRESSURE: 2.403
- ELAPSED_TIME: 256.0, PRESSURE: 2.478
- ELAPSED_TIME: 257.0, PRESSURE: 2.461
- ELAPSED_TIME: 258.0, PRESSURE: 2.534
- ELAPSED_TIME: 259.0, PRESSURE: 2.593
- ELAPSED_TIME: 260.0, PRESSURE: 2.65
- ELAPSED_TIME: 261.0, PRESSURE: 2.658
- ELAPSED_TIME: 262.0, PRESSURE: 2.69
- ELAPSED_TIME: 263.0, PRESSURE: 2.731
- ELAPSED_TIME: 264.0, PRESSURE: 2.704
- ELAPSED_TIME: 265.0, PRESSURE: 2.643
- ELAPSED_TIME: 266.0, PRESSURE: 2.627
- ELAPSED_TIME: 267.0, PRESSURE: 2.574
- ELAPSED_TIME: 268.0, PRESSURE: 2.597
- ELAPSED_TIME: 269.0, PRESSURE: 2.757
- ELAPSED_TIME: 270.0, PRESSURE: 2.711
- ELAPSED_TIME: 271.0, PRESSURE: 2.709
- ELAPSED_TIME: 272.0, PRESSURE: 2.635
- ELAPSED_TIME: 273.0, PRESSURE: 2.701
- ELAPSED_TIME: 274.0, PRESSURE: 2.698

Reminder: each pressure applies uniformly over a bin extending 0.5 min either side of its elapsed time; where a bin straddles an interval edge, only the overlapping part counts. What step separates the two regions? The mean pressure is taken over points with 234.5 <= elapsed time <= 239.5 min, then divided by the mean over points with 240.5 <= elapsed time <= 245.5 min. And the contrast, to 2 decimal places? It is 1.04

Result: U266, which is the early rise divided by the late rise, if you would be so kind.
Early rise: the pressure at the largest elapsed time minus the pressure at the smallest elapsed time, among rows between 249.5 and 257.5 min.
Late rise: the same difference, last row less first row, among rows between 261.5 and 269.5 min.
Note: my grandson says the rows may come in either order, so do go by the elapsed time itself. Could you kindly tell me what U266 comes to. 3.6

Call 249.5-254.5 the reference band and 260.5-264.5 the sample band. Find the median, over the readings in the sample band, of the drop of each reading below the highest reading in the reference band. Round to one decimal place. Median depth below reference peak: -0.3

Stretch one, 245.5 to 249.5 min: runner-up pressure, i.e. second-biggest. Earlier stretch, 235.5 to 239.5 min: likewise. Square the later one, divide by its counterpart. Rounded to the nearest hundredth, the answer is 2.10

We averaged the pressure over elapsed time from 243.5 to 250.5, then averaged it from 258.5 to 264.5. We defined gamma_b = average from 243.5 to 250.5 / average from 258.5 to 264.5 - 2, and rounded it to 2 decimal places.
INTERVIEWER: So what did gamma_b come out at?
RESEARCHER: -1.16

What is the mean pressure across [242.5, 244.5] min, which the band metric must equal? 2.32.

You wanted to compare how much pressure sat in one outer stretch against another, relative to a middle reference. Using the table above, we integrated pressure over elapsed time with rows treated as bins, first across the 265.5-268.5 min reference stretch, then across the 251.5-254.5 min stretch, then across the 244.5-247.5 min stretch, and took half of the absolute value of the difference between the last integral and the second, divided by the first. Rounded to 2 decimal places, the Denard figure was 0.02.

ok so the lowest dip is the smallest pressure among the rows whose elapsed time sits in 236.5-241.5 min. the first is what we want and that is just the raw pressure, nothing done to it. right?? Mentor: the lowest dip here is 2.34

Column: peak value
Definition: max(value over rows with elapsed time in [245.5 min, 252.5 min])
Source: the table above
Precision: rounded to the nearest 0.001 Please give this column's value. 2.303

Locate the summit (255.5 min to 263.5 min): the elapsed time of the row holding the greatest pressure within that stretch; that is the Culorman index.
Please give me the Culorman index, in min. 263.0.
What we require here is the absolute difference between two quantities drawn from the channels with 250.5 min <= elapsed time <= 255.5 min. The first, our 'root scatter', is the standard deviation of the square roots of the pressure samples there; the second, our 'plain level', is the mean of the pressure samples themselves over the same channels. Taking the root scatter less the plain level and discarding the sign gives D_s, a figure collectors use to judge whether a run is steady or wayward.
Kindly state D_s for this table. 2.3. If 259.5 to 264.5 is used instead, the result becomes 2.7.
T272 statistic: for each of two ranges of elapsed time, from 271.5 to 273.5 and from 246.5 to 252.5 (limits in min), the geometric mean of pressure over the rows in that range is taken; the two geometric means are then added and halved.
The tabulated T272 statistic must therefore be 2.44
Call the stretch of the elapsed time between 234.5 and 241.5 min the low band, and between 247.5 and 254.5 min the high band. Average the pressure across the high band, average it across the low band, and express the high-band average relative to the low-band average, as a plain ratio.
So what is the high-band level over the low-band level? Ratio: 0.94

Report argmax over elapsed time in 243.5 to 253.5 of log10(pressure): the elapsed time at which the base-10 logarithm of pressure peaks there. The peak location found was 253.0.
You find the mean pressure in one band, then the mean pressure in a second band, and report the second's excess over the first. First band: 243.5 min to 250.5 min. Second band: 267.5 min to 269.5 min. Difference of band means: 0.44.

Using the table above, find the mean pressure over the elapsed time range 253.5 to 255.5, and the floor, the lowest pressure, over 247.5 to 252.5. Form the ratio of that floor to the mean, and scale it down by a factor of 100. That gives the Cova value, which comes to 0.0089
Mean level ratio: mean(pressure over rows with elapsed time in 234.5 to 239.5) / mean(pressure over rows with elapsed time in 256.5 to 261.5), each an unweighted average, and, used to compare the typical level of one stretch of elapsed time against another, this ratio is 0.94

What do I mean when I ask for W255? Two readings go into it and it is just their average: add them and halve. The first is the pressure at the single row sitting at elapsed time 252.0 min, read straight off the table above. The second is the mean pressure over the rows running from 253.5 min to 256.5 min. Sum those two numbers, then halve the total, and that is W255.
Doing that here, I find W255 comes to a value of 2.37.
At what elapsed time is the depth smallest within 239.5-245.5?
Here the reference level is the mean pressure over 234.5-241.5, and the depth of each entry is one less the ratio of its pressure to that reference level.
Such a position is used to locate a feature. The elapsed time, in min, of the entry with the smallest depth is 242.0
